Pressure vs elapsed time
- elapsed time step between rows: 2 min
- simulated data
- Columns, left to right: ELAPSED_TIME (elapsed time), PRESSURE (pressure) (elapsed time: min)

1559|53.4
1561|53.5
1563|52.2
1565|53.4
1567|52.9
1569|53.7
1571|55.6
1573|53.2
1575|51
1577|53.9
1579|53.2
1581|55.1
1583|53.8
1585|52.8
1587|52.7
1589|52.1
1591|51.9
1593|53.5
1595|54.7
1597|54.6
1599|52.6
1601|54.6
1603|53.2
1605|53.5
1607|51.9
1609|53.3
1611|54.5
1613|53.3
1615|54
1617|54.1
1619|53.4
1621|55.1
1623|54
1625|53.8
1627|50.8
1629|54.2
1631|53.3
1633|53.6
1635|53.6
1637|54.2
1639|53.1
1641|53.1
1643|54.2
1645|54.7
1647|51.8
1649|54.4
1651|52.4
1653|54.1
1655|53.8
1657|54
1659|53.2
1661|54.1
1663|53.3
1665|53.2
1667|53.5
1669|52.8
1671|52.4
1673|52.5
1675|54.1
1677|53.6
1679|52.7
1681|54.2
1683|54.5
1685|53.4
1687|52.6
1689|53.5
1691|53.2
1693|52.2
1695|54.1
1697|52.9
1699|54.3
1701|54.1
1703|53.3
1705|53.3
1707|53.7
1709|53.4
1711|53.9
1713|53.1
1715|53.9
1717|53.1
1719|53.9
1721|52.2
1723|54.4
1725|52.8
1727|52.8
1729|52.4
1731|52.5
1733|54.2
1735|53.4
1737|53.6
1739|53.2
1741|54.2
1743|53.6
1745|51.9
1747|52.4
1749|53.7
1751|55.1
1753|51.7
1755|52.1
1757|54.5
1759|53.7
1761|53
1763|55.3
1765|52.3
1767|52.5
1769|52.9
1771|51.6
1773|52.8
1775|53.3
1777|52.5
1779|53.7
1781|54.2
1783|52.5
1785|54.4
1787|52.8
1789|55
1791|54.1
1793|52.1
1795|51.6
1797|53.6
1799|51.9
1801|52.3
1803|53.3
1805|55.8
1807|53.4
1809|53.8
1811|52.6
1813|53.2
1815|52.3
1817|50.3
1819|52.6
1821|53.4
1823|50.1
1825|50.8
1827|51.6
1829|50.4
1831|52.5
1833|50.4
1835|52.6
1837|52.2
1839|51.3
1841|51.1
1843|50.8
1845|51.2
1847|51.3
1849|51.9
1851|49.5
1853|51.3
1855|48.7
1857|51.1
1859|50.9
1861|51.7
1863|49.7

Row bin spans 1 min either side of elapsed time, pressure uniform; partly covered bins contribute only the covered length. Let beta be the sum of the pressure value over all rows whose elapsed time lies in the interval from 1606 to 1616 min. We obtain 267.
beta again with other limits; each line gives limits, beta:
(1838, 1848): 256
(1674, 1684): 269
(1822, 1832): 255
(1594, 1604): 270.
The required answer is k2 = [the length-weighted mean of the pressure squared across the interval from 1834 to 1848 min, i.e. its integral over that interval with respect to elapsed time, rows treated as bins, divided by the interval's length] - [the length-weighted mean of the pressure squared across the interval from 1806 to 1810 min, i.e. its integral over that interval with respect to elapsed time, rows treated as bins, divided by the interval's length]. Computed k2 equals -220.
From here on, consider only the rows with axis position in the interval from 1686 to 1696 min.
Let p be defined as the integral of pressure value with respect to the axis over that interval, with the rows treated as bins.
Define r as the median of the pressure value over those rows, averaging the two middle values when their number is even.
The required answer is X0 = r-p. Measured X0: -478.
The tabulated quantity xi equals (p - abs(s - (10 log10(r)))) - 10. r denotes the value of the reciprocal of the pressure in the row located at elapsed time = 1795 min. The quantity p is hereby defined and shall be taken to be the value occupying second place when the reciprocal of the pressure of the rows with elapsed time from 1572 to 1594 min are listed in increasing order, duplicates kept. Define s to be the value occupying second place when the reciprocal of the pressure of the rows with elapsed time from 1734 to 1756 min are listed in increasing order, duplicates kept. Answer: -27.1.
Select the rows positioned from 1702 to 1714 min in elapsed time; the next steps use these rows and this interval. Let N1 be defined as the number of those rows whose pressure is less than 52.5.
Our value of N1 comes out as 0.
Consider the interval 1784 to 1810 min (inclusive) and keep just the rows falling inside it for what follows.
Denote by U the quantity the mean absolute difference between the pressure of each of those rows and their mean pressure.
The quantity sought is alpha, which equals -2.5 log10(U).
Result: 0.0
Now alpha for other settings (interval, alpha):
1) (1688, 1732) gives 0.7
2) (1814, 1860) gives 0.2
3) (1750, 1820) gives 0.1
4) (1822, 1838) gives 0.1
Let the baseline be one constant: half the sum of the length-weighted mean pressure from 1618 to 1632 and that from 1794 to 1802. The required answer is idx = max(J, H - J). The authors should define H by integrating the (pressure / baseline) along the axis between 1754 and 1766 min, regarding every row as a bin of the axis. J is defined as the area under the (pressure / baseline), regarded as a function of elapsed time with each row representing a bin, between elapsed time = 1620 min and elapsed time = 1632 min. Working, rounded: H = 12.1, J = 12.1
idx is 12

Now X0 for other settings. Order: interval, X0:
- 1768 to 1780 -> -581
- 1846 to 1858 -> -556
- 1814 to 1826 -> -567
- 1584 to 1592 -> -367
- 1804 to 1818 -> -690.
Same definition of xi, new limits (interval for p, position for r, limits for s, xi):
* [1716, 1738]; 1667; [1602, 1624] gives -27.3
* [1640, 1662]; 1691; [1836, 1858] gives -27.3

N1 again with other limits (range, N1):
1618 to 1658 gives 3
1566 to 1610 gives 4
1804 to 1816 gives 1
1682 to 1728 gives 2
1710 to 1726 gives 1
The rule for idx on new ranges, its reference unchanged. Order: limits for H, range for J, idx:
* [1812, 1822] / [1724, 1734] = 10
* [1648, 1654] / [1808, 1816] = 8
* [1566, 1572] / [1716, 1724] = 8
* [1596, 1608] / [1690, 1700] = 10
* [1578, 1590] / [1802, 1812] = 10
